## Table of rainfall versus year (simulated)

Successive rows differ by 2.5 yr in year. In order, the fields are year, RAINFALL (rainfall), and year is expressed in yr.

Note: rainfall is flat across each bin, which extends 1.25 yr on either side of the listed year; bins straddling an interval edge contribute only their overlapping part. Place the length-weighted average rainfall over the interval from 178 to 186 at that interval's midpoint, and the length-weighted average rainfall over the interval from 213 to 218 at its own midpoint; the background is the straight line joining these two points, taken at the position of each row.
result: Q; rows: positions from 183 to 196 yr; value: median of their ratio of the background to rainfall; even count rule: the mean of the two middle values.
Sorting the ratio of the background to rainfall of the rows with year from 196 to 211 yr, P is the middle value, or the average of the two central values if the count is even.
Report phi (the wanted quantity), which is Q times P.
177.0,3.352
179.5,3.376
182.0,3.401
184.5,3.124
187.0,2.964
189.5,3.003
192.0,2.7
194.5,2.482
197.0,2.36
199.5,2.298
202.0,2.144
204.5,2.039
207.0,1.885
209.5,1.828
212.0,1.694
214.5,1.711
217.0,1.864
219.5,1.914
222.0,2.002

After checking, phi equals 1.15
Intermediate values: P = 1.12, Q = 1.03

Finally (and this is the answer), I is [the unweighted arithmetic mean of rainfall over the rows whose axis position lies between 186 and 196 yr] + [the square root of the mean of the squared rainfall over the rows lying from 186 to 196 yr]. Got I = 5.6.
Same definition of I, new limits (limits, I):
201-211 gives 4.0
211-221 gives 3.6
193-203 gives 4.6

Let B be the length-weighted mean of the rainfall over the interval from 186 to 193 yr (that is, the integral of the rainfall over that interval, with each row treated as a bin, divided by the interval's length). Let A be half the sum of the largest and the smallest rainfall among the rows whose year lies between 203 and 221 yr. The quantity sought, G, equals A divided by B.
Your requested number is 0.6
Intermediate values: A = 1.87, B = 2.9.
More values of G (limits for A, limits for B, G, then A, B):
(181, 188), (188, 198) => 1.2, 3.18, 2.7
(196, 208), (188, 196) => 0.8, 2.12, 2.7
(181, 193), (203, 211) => 1.6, 3.05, 1.9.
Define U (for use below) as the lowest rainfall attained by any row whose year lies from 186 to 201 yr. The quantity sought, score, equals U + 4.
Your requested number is 6.30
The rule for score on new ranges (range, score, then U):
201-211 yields 5.83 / 1.828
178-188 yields 6.96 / 2.964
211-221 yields 5.69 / 1.694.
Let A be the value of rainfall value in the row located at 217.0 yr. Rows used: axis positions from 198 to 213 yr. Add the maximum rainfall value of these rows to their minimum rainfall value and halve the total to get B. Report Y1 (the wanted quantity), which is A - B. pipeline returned -0.1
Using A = 1.864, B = 2.00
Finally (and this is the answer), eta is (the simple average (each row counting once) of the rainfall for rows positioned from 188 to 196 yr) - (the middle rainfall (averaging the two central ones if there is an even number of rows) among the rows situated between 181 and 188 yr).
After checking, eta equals -0.4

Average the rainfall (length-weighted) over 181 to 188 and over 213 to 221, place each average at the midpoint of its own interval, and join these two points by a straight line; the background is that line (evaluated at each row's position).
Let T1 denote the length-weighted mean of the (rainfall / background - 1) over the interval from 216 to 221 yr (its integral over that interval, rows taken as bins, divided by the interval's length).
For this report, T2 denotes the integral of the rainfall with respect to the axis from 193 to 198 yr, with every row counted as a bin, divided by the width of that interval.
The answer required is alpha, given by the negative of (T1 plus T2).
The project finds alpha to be -2.51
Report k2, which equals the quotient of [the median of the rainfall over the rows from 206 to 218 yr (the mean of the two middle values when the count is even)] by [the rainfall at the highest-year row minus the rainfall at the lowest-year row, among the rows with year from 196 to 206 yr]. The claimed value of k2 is -6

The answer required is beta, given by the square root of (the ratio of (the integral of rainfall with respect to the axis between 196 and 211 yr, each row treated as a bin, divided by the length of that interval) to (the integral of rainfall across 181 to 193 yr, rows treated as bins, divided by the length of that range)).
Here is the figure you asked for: 0.83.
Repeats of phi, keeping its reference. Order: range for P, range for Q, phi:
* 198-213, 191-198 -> 1.23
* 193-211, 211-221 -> 1.11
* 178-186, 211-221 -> 1.00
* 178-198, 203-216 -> 1.15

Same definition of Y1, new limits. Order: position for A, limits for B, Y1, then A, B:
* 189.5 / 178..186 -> -0.3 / 3.003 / 3.26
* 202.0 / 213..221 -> 0.3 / 2.144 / 1.81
